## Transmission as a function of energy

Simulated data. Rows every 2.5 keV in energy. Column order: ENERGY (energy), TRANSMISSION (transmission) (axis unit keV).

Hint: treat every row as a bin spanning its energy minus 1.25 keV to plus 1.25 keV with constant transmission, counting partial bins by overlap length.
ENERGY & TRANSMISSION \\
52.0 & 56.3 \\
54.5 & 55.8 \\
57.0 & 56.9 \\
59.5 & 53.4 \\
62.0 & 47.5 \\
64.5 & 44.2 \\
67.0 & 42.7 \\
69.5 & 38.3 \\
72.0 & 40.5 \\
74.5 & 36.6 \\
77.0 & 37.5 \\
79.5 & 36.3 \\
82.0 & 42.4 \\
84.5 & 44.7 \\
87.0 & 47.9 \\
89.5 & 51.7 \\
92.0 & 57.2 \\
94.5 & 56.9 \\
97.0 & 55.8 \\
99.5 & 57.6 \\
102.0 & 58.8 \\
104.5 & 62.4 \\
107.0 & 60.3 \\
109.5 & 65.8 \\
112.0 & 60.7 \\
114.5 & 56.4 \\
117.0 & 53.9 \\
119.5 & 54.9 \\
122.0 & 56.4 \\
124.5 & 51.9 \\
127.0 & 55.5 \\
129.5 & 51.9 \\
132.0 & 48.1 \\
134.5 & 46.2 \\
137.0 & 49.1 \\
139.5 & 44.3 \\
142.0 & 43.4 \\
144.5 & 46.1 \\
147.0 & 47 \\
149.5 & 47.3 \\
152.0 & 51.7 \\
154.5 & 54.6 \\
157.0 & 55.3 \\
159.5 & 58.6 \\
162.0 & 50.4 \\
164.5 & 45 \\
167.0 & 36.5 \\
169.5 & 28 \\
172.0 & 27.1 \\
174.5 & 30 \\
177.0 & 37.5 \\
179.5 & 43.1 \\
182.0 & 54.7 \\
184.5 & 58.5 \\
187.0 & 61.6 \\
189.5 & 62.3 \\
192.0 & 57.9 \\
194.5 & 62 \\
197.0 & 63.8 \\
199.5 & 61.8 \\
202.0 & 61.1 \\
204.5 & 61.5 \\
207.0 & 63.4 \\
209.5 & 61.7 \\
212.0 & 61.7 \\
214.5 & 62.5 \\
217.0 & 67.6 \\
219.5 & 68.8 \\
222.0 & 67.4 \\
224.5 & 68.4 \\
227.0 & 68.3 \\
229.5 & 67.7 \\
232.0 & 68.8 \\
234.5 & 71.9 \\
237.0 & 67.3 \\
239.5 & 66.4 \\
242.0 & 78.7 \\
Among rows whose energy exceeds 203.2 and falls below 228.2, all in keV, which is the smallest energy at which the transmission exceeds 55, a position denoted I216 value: 204.5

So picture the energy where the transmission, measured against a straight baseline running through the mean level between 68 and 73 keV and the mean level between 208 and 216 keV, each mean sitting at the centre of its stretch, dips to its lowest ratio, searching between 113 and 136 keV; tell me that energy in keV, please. 134.5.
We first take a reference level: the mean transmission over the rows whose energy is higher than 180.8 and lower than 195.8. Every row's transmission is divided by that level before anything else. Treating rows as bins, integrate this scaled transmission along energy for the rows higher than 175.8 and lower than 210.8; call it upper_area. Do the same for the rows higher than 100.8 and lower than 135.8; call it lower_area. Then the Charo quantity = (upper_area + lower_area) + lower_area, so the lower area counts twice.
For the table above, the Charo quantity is 100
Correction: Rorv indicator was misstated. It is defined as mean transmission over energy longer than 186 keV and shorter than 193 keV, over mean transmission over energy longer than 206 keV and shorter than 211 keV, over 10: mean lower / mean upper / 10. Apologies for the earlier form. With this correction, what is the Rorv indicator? 0.097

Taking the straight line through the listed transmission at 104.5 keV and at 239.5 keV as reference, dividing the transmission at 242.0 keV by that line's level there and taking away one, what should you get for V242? 0.18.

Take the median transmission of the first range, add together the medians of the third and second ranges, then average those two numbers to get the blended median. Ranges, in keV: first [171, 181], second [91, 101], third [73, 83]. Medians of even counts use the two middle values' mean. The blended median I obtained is 64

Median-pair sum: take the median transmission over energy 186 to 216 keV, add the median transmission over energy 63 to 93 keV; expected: 104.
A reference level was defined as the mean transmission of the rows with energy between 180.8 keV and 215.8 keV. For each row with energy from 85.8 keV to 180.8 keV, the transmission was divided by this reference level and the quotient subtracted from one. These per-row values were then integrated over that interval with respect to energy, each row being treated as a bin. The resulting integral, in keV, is 17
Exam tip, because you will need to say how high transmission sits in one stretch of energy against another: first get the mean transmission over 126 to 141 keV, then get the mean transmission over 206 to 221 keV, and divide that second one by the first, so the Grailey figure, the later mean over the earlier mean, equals 1.31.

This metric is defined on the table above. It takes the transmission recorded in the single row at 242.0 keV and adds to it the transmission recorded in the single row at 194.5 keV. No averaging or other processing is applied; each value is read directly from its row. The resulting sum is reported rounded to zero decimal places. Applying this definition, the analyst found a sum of 141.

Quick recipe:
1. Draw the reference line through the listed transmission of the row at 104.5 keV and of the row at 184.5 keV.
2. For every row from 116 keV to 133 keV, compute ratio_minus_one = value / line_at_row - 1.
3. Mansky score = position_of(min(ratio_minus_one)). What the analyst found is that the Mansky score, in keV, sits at 132.0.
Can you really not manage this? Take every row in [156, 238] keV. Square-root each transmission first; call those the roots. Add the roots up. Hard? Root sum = 247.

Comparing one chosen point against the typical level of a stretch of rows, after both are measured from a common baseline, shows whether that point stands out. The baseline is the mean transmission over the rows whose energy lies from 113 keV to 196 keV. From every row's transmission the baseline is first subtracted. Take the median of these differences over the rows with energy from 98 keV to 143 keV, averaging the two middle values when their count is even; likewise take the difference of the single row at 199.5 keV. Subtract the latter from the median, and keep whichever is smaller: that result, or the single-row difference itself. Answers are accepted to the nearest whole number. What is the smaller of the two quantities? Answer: -7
